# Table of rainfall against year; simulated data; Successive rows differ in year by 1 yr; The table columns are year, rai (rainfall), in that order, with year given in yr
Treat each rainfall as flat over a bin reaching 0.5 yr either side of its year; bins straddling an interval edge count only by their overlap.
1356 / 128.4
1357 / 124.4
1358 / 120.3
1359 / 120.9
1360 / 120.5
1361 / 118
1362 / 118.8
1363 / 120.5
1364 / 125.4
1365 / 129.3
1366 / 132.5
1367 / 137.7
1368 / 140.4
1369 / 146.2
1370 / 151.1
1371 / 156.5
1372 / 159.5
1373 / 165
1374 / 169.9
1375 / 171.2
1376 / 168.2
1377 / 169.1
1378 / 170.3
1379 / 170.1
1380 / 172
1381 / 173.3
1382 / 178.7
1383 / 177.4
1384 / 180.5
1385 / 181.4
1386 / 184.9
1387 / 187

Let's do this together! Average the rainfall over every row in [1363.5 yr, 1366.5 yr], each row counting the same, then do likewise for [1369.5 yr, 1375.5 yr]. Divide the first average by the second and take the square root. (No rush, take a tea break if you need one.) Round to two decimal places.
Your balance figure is 0.89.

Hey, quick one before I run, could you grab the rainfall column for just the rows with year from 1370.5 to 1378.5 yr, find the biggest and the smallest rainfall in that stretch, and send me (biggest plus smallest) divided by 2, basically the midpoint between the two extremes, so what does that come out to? 164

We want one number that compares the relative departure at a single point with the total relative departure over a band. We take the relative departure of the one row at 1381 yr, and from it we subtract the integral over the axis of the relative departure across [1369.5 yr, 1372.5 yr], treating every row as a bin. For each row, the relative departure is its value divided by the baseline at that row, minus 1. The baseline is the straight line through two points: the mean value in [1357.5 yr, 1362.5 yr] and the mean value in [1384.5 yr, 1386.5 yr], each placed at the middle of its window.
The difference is -0.17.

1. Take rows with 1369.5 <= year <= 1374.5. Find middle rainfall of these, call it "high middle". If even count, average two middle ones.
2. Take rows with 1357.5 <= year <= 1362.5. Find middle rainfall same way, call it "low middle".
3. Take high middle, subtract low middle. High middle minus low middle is 39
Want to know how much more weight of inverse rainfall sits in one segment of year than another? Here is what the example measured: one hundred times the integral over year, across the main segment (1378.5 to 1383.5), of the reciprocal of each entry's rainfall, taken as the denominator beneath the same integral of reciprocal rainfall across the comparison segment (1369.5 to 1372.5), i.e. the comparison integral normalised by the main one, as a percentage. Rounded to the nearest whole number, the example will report 67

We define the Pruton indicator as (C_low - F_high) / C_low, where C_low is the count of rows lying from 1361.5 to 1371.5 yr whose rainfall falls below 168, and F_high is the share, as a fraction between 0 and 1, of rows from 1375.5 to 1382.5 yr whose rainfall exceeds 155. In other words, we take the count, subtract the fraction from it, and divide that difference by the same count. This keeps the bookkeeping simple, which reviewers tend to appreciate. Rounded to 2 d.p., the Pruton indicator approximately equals 0.90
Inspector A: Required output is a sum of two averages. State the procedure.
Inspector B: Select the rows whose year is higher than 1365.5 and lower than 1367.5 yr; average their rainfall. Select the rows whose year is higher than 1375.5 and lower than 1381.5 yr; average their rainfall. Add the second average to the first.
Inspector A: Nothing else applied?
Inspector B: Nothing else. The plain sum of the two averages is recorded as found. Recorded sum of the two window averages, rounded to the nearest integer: 306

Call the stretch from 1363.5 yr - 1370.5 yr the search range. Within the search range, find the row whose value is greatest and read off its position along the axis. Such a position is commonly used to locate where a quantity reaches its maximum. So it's 1370 yr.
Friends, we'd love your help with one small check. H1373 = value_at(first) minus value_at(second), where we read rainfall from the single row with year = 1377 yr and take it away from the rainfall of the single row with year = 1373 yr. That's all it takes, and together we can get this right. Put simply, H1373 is -4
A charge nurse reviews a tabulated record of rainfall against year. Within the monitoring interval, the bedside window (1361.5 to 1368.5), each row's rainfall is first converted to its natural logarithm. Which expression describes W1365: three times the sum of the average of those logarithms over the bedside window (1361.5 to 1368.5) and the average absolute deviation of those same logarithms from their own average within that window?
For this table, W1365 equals 14.7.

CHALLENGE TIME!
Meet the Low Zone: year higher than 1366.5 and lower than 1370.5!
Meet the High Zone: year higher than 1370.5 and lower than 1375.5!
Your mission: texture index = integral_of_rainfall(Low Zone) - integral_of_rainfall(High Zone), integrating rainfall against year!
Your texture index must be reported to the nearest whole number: -247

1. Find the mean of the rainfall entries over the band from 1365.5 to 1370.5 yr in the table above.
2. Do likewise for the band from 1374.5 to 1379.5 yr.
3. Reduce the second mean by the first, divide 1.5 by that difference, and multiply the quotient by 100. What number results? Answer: 5.3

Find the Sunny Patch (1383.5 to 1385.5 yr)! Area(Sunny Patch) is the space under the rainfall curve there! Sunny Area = 362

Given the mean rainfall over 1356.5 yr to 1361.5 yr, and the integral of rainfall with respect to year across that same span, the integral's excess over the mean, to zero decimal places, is 483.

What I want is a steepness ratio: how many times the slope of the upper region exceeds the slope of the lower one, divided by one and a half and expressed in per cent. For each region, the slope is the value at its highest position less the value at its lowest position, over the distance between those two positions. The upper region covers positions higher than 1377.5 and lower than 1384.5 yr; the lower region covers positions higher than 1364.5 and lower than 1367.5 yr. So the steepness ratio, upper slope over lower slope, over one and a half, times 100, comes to 27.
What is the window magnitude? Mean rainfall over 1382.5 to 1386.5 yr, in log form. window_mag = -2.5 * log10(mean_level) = -5.64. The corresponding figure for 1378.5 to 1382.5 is -5.60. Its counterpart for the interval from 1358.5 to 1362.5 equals -5.19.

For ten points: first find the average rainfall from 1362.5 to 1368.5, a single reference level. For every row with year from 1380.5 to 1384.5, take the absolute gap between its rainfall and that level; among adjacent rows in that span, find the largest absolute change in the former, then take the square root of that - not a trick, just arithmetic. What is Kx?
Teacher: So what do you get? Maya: 2.32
